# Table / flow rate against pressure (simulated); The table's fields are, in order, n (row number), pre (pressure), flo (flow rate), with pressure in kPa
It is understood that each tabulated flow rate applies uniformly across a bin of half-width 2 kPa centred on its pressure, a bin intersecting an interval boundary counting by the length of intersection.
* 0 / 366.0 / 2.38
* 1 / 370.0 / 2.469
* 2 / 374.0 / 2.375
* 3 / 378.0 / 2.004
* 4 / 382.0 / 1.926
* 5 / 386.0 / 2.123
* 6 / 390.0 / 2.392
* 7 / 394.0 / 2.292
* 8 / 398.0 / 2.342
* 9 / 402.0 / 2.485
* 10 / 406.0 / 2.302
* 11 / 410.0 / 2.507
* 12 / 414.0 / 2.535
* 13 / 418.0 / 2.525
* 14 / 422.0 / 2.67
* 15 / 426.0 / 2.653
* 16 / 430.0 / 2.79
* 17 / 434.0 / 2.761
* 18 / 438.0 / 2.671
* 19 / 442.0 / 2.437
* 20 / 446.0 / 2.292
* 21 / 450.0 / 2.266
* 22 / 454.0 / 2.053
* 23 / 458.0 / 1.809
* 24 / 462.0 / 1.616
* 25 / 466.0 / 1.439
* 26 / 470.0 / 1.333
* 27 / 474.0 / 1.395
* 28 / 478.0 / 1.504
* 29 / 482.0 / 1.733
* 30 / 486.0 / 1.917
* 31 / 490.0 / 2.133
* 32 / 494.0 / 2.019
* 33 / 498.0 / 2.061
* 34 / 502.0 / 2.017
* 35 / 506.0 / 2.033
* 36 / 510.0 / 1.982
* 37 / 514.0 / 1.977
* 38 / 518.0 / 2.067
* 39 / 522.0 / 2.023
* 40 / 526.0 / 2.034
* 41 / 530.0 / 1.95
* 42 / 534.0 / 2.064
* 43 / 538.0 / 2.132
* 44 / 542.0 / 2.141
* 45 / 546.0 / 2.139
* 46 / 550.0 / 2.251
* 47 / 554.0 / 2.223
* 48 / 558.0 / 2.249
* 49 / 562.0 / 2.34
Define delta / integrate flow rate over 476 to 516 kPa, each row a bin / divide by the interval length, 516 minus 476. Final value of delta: 1.9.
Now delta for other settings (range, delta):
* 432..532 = 2.0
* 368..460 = 2.4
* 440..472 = 1.9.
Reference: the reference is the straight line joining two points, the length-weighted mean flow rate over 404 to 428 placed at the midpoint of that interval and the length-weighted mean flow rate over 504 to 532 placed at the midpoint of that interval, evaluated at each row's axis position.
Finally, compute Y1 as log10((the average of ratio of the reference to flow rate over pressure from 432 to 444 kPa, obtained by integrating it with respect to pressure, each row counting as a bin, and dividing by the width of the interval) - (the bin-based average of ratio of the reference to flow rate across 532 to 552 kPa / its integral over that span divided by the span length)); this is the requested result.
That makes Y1 -1.4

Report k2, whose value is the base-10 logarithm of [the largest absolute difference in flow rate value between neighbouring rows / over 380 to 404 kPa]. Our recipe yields -0.57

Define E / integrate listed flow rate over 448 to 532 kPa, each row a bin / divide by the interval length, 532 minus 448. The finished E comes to 1.9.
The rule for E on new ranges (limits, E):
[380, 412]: 2.3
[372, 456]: 2.4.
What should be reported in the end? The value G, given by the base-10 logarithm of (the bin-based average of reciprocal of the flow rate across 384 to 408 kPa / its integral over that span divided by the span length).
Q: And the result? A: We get -0.36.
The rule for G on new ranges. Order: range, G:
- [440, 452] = -0.37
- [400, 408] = -0.38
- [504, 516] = -0.30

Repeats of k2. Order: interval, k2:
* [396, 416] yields -0.69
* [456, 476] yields -0.71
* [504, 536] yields -0.94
